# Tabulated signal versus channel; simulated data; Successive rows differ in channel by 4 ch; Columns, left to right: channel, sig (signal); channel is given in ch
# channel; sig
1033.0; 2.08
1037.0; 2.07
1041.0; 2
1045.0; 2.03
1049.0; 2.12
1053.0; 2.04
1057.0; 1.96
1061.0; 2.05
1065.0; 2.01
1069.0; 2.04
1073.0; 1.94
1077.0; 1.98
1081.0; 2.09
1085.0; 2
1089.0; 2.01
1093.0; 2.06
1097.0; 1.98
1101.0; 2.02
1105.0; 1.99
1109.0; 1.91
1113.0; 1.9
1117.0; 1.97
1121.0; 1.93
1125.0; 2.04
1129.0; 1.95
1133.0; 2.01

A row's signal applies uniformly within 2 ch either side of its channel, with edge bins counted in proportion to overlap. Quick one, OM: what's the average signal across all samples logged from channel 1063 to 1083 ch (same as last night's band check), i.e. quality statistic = 2.01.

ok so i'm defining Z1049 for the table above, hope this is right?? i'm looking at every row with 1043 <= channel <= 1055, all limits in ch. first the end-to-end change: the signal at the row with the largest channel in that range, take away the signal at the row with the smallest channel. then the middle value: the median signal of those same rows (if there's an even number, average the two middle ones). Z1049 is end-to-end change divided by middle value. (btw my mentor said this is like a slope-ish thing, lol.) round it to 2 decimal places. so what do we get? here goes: 0.00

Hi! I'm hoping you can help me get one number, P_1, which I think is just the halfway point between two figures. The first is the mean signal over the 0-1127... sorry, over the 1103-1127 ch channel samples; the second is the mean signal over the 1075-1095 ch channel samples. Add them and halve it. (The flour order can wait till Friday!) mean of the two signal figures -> 1.99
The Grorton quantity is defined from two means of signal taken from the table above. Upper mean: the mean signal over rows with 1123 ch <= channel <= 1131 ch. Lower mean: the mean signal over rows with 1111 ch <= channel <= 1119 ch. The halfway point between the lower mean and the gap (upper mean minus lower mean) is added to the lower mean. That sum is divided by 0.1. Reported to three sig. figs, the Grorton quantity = 29.3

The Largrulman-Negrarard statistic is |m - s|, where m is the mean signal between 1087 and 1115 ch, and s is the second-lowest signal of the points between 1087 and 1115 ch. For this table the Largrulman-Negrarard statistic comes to 0.071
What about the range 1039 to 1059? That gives 0.030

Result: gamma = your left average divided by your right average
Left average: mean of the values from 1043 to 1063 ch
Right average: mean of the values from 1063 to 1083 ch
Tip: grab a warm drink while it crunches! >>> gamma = 1.01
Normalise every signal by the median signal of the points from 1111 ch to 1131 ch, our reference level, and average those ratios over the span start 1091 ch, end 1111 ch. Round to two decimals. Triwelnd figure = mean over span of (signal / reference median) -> 1.02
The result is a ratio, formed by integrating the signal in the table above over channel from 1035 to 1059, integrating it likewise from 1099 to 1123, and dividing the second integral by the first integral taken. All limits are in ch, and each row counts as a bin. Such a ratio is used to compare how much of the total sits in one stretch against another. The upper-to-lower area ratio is 0.959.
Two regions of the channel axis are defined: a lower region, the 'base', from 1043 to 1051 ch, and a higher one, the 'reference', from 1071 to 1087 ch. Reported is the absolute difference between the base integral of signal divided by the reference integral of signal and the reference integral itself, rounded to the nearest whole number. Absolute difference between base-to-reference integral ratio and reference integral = 32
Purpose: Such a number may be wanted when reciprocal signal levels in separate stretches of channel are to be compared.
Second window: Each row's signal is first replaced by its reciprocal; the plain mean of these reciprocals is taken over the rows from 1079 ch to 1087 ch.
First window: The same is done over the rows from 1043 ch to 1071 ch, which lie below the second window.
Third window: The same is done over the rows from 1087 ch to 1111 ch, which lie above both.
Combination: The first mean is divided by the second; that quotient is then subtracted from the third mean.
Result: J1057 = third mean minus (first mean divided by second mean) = -0.503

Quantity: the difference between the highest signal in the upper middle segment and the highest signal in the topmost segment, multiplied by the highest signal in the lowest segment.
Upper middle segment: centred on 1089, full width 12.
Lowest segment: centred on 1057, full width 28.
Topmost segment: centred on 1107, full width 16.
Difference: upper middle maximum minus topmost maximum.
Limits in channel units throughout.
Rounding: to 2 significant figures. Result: 0.085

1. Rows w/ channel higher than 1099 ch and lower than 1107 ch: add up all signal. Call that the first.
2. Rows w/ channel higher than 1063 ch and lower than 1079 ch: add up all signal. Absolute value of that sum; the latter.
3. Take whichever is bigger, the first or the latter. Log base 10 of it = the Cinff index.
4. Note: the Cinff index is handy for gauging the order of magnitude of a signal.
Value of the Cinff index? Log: 0.90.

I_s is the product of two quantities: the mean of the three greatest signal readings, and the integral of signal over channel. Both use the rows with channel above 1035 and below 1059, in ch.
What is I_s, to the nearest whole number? 102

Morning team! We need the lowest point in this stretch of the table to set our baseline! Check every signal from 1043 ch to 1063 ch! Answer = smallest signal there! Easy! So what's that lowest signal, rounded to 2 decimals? 1.96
